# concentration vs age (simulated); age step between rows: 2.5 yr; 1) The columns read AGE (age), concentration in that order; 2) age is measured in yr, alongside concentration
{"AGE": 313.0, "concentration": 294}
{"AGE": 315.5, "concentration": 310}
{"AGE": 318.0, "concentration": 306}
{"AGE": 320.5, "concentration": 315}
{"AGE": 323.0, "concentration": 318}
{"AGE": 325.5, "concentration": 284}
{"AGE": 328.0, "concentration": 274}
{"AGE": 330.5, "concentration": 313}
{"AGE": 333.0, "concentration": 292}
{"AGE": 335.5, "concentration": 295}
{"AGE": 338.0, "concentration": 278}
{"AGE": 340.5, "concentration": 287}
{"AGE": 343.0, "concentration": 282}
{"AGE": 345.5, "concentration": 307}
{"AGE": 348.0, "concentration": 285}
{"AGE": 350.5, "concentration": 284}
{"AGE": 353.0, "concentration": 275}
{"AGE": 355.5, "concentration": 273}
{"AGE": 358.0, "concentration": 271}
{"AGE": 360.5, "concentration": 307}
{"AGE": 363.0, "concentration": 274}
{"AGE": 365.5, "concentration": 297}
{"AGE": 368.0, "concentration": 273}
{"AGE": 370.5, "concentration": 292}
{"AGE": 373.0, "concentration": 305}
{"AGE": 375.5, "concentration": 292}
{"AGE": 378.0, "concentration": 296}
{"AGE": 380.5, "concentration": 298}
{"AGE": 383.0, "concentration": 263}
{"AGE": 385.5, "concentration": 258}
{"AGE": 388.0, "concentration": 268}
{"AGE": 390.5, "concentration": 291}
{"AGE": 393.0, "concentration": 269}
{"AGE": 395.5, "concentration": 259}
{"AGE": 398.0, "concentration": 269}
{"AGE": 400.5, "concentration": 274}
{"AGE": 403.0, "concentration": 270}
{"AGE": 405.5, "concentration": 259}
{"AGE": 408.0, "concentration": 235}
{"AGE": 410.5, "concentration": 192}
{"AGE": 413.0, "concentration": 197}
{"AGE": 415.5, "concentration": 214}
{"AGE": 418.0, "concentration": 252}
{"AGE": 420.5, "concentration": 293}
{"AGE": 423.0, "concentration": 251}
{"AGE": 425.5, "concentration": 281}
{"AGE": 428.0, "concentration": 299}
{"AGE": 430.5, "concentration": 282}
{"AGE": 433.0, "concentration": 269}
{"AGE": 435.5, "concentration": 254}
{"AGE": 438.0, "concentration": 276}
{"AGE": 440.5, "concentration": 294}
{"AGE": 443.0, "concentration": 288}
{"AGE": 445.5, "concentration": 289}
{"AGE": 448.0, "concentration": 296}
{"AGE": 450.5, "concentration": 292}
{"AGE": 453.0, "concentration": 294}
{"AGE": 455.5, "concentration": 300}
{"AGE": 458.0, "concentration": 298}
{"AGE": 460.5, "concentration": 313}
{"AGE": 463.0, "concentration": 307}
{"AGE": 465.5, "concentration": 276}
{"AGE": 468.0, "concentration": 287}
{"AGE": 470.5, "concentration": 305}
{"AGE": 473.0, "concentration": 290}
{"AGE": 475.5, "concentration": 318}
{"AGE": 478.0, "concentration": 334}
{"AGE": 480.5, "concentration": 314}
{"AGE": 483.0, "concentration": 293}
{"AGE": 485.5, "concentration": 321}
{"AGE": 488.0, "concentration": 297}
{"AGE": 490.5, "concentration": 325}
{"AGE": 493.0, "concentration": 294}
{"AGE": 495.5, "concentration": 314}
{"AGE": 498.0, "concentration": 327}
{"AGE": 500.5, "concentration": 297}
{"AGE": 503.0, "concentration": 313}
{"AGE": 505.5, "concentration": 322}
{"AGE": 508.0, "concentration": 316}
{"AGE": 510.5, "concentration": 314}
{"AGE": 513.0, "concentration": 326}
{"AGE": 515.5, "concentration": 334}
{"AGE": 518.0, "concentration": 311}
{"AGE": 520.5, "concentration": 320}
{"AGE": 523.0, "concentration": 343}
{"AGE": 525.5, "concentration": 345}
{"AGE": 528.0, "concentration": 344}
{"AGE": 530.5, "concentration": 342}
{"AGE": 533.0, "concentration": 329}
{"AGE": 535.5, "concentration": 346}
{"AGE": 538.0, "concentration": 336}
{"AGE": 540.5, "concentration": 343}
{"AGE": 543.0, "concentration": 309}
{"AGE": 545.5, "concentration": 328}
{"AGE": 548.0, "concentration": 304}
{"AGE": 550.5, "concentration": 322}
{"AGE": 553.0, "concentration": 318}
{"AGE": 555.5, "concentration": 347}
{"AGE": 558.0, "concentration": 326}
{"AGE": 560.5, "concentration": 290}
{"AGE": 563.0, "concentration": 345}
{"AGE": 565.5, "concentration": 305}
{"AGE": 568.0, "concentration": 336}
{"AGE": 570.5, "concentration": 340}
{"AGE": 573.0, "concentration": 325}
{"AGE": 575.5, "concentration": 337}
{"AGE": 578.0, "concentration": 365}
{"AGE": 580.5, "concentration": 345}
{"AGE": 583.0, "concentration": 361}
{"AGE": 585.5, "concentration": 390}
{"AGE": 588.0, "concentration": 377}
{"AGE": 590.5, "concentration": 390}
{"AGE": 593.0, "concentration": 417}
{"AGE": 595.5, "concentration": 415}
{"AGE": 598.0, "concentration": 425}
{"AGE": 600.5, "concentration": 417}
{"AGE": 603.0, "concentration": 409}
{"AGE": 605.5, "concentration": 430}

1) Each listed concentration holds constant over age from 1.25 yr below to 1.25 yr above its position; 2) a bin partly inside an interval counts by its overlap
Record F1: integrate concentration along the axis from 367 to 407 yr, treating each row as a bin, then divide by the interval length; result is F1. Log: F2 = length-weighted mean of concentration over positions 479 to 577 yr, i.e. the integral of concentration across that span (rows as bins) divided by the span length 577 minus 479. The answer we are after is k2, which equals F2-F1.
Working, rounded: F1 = 277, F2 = 323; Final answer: 46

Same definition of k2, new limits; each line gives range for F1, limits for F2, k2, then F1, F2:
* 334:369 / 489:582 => 42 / 285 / 327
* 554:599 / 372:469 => -83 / 357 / 274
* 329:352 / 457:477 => 9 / 291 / 300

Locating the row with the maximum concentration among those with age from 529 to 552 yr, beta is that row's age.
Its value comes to 535.5 yr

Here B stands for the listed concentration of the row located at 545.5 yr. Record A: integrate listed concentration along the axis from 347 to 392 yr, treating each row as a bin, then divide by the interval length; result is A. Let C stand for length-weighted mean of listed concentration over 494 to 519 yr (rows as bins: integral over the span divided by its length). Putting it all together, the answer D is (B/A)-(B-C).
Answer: -10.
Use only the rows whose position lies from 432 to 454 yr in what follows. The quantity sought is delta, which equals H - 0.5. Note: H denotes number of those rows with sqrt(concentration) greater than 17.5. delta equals -0.5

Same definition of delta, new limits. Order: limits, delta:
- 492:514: 6.5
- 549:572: 6.5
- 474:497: 5.5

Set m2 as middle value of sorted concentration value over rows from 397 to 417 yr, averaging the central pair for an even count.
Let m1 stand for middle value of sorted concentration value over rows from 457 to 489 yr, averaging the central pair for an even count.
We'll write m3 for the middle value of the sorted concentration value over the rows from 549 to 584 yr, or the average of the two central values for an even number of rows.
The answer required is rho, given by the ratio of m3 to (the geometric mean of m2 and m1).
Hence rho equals 1.226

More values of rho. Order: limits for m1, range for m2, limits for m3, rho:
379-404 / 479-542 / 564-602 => 1.240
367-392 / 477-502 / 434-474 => 0.968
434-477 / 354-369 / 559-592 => 1.217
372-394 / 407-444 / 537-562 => 1.158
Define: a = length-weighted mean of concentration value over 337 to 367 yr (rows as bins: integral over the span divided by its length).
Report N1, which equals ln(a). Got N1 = 5.65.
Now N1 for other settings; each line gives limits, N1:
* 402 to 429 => 5.52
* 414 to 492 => 5.67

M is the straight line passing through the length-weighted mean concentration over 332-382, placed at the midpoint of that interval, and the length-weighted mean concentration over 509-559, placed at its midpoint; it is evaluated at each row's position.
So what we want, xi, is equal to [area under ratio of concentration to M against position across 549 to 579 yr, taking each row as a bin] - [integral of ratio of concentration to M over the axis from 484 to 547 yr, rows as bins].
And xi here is -33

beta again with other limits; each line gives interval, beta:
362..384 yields 373.0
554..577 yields 555.5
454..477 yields 475.5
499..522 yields 515.5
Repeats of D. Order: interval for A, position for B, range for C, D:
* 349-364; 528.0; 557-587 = -4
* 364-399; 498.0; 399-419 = -89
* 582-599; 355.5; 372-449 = -4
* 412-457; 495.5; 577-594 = 65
